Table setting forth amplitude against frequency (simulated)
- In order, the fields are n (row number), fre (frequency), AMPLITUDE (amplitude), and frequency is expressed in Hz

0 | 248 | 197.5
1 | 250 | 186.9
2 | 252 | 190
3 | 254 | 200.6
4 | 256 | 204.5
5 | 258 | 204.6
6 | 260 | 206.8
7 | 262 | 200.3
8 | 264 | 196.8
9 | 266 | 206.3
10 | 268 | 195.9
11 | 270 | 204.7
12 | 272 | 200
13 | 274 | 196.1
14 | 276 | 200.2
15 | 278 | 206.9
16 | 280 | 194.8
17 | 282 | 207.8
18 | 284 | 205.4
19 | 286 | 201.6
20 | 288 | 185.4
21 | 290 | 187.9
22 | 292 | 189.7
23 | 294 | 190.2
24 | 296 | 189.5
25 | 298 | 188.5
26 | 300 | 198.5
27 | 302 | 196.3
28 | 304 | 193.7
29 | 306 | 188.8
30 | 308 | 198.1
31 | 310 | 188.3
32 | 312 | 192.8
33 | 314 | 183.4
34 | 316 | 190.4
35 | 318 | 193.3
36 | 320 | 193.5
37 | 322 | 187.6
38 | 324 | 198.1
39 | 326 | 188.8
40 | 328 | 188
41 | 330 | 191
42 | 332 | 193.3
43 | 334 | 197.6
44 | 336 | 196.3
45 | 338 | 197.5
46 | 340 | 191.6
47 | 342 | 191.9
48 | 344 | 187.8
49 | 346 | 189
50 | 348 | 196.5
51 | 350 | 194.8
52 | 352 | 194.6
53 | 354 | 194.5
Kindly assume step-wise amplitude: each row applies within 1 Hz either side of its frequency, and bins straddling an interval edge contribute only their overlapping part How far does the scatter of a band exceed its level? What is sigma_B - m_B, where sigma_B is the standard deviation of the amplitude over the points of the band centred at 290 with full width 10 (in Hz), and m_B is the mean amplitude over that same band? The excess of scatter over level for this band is -185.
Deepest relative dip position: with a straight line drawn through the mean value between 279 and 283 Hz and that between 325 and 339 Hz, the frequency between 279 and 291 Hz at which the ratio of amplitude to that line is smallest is 288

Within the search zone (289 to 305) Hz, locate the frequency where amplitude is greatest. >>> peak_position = 300 Hz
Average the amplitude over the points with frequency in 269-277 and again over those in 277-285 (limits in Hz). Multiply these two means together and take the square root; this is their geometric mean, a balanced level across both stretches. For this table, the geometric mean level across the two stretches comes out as 202.0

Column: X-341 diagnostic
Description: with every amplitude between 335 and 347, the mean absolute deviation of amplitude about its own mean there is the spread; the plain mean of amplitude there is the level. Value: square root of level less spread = 13.76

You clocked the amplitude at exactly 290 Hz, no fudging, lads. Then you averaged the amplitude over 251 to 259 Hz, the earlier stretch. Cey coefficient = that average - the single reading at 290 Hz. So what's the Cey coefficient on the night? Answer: 12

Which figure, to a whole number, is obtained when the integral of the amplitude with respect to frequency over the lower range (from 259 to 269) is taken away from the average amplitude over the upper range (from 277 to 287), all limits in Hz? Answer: -1809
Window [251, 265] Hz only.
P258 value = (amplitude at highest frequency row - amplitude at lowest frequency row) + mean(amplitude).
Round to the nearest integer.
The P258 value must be 207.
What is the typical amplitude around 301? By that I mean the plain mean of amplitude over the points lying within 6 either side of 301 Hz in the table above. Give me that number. 193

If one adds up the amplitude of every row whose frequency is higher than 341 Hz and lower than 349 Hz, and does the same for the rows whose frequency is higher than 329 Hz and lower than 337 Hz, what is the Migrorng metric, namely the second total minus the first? 13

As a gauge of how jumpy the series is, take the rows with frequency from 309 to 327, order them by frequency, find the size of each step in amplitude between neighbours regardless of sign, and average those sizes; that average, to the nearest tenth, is 6.2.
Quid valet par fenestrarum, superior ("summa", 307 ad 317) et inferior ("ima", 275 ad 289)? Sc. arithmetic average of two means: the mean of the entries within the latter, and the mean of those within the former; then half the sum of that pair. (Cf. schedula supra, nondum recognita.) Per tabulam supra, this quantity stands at 195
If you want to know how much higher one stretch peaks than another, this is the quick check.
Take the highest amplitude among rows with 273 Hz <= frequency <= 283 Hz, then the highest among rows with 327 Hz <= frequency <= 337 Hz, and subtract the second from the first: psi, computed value 10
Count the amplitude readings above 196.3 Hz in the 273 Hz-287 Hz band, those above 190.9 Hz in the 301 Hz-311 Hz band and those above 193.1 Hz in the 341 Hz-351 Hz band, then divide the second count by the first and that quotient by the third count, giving 0.30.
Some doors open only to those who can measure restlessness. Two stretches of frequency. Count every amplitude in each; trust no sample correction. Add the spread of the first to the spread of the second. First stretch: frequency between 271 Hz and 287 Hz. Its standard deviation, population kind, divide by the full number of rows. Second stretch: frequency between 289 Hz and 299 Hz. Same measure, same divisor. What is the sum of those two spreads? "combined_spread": 5.3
